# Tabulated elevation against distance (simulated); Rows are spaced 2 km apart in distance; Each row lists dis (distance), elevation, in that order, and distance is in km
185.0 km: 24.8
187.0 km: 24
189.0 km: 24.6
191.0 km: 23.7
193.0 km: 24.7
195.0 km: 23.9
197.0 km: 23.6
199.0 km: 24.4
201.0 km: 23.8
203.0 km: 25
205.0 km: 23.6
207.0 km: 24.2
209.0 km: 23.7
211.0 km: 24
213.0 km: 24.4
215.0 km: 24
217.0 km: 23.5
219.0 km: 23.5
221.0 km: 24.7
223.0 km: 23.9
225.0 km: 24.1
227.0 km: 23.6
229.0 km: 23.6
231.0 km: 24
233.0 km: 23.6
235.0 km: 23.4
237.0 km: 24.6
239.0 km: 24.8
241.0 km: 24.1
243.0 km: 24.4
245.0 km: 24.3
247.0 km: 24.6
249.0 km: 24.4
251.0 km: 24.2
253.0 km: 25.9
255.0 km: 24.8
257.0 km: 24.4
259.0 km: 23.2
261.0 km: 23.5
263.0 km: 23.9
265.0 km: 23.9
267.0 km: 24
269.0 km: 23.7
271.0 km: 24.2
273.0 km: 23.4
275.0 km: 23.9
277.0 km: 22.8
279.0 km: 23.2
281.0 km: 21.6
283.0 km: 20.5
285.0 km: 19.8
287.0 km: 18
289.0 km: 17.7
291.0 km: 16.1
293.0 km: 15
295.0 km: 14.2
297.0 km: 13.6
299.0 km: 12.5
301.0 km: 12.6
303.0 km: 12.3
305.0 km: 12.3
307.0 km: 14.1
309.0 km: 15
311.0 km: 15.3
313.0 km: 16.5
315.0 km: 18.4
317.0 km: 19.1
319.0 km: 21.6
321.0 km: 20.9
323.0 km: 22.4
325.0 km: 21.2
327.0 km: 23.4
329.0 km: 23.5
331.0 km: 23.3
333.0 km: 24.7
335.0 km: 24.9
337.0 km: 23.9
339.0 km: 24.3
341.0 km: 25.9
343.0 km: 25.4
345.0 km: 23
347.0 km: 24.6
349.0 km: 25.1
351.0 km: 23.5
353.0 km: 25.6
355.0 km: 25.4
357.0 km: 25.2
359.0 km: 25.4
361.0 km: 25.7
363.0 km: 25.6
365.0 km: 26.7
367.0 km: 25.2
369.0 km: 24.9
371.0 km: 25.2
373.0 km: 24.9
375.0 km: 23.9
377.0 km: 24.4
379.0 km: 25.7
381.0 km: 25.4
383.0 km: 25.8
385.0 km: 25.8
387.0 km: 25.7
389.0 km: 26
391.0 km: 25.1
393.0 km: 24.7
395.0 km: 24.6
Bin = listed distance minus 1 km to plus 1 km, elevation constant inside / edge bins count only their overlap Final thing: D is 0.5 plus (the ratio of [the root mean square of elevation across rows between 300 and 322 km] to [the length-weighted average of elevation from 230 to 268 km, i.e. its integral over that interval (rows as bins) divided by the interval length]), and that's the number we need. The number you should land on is 1.18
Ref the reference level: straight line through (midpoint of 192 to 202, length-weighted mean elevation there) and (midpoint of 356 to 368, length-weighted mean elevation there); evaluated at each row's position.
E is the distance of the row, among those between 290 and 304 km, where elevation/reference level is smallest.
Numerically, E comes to 303.0 km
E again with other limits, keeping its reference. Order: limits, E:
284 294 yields 293.0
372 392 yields 375.0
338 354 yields 345.0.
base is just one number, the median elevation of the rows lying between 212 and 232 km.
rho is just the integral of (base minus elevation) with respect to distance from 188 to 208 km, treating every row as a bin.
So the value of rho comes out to -4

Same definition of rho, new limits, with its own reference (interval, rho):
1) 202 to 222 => -2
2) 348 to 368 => -28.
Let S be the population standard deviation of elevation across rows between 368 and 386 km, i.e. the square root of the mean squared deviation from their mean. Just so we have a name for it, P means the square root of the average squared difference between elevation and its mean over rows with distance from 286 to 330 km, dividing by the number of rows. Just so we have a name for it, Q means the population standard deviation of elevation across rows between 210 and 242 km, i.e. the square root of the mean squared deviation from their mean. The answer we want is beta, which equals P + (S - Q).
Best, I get 3.9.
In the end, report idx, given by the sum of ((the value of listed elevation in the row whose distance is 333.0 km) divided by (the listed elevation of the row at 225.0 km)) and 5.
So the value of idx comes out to 6.02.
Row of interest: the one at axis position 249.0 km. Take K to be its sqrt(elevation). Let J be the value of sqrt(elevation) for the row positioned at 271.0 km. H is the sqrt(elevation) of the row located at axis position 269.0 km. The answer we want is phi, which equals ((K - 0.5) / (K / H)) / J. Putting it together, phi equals 0.889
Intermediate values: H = 4.87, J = 4.92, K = 4.94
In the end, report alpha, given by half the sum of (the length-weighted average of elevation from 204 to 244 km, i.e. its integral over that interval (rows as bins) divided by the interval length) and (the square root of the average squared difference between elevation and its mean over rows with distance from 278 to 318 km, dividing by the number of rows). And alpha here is 13.6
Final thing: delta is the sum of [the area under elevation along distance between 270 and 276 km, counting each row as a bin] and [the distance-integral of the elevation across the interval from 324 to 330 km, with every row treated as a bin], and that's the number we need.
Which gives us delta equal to 279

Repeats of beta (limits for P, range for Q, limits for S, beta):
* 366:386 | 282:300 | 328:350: -1.2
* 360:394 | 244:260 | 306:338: 3.5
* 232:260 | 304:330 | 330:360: -2.1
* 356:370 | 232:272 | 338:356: 0.9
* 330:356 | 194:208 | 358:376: 1.1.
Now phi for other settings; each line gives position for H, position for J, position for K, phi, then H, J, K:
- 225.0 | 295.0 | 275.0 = 1.170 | 4.91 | 3.77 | 4.89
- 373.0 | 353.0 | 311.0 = 0.860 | 4.99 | 5.06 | 3.91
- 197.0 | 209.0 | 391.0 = 0.898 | 4.86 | 4.87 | 5.01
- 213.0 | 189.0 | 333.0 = 0.896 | 4.94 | 4.96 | 4.97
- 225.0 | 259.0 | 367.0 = 0.918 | 4.91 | 4.82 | 5.02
